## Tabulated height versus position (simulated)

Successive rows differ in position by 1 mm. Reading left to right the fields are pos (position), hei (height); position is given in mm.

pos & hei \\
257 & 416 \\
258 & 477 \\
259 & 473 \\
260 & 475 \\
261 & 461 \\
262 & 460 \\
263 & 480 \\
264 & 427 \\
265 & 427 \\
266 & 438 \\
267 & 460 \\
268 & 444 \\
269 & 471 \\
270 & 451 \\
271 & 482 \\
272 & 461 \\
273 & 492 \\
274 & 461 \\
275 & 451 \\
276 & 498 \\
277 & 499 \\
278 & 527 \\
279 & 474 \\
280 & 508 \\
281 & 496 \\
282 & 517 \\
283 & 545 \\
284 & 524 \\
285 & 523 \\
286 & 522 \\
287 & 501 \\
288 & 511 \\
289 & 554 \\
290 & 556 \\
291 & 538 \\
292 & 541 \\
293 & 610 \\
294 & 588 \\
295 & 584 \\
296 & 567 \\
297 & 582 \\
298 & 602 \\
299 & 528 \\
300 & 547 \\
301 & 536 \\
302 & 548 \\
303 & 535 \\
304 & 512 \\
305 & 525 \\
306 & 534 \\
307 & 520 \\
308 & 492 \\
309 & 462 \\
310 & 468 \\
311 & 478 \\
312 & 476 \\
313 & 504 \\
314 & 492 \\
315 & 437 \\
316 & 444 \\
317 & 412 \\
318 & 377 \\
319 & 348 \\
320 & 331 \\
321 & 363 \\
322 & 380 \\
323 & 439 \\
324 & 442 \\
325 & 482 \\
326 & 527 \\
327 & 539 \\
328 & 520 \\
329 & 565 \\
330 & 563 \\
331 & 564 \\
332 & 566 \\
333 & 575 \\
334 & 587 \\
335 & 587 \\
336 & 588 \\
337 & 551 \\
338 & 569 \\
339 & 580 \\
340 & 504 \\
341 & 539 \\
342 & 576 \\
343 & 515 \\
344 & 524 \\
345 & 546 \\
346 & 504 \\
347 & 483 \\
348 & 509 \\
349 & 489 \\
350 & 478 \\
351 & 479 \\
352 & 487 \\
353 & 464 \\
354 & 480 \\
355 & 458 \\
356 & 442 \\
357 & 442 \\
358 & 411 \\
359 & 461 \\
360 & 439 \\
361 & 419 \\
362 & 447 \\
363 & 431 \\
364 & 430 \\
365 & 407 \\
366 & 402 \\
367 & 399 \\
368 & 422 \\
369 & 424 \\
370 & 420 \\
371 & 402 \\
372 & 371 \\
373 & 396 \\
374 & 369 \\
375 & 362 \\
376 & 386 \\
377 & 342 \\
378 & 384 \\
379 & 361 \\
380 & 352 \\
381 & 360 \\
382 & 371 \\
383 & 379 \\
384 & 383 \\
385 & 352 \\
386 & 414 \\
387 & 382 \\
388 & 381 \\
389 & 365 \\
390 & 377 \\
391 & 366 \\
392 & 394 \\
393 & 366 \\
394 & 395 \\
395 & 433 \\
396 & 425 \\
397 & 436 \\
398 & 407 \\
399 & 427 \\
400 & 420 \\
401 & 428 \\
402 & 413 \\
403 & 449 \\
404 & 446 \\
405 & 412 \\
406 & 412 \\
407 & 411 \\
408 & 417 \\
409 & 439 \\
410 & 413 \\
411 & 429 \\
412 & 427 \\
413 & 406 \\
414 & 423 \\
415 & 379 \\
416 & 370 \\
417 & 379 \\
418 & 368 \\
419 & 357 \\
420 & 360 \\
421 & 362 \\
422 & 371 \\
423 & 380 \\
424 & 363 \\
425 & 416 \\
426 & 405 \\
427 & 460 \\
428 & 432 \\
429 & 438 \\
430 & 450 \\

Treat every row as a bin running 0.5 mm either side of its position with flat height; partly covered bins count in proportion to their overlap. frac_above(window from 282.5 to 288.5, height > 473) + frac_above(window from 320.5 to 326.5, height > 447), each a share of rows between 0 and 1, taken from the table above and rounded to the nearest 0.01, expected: 1.33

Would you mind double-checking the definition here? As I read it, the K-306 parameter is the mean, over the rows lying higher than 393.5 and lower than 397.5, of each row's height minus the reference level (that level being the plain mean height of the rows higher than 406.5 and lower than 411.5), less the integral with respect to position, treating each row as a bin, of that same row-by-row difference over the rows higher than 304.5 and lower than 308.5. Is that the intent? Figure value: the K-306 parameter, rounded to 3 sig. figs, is -383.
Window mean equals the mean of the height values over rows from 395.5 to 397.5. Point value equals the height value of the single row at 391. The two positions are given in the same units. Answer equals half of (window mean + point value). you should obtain 398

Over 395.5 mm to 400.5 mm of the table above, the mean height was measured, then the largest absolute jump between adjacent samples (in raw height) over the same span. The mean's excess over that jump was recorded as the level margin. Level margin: 394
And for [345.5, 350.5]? 467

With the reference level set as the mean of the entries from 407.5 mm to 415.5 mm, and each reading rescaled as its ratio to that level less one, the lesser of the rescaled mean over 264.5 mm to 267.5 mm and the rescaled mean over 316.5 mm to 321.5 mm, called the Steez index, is -0.12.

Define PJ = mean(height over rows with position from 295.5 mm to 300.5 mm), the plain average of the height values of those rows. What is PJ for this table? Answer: 565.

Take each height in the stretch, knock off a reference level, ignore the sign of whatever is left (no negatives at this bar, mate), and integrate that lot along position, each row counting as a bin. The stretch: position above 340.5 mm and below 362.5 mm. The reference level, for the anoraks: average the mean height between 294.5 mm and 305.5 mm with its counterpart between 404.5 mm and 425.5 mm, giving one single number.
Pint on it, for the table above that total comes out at 733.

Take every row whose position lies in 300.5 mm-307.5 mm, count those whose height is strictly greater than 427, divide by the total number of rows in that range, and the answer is 1.0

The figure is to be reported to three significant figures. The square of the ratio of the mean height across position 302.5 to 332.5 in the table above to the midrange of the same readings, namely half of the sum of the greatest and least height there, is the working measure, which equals 1.13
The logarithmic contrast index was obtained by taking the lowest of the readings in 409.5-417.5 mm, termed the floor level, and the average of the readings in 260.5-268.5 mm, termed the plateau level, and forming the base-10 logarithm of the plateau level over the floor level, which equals 0.08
